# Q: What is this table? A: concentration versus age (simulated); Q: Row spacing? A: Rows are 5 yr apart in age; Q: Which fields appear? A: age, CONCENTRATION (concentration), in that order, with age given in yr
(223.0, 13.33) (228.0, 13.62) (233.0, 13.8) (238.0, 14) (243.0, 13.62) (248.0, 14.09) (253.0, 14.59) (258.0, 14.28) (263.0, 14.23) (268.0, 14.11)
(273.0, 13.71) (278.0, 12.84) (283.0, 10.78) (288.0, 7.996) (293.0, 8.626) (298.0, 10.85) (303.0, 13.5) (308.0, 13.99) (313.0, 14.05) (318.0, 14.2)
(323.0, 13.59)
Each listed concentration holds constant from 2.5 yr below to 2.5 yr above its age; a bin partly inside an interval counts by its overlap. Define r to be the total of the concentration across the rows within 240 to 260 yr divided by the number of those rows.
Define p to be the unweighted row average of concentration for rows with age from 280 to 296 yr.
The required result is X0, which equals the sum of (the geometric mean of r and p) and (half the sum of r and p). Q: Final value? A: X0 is 23.0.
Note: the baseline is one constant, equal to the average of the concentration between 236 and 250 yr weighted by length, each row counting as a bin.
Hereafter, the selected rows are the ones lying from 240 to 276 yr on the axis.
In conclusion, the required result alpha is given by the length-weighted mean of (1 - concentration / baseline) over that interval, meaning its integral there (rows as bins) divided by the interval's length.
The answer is -0.01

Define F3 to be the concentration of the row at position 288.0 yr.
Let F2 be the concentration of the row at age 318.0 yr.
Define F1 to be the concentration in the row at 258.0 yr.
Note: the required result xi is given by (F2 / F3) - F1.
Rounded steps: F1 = 14.28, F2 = 14.2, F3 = 7.996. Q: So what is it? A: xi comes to -12.5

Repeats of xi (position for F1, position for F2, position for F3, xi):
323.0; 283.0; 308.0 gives -12.8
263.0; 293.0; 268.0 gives -13.6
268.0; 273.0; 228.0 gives -13.1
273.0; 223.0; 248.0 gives -12.8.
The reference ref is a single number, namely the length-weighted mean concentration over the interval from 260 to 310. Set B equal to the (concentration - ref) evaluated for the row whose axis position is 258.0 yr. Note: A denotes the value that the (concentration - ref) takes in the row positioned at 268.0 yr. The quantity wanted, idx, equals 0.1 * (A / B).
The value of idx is 0.09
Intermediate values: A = 2.0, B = 2.21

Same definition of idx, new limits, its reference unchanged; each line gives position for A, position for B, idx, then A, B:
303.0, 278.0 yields 0.19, 1.4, 0.77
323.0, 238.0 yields 0.08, 1.5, 1.93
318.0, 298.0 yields -0.18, 2.1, -1.22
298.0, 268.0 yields -0.06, -1.2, 2.04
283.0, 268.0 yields -0.06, -1.3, 2.04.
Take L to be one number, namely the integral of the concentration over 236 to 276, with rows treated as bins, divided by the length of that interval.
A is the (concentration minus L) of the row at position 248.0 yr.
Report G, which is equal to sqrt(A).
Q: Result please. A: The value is 0.2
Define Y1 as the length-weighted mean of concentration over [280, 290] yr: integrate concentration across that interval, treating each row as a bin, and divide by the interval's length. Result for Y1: 9.6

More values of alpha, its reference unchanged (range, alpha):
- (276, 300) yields 0.27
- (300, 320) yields 0.00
